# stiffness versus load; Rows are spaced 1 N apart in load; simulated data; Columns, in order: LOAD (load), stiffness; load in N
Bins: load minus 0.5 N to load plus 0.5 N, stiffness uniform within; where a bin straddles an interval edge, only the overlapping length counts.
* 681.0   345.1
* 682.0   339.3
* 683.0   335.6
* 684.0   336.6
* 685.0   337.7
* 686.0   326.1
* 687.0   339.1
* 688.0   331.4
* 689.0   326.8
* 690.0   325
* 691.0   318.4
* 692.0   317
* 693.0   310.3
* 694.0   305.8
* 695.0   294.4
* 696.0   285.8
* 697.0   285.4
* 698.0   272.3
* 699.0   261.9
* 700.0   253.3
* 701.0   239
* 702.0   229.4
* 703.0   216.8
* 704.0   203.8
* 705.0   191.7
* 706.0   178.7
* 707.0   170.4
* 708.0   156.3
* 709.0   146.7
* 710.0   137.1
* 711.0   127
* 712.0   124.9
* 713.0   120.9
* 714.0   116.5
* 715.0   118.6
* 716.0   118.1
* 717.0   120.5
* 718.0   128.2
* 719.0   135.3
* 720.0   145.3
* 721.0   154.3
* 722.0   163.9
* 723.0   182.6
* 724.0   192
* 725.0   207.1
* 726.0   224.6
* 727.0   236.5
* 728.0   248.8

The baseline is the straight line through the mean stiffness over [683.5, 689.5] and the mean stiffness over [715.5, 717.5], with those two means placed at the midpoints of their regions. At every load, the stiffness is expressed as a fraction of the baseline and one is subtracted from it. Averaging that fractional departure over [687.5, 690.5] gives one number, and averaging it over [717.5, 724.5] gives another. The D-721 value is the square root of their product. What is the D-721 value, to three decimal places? 0.190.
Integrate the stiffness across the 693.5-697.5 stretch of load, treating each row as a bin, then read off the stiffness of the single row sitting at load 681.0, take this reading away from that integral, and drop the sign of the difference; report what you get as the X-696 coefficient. 826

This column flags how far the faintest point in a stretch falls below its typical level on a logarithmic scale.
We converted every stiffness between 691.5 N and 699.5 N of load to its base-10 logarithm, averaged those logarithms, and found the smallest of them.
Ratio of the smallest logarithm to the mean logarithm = 0.981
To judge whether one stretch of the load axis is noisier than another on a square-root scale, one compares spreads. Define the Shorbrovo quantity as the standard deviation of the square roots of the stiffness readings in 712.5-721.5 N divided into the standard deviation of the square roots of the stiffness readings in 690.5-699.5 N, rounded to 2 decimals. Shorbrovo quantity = 1.00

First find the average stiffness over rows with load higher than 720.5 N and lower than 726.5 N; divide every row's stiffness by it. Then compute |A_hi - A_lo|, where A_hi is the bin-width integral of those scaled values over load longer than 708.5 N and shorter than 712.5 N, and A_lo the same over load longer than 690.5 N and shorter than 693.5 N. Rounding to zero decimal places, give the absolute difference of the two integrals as 2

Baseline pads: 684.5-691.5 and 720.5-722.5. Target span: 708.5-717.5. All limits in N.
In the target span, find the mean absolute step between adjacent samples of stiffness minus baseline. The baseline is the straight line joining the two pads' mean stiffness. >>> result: 4.2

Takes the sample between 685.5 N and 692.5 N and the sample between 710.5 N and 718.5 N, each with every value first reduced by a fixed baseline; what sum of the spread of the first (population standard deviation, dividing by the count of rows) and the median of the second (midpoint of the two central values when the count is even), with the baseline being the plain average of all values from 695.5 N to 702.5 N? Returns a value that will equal -133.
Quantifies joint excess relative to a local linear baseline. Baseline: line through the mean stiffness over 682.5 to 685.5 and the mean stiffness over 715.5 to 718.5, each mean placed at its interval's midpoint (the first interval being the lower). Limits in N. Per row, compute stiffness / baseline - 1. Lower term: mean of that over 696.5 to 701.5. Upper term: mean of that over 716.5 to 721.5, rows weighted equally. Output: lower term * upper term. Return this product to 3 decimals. 0.026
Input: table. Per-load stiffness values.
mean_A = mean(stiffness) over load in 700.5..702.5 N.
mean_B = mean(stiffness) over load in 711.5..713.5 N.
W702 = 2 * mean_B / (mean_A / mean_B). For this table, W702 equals 129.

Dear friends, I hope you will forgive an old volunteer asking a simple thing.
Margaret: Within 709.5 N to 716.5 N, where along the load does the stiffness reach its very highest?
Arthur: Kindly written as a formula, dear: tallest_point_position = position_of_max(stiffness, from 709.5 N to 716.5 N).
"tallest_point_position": 710.0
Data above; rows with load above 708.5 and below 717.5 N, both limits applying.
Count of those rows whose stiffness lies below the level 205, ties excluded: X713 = 9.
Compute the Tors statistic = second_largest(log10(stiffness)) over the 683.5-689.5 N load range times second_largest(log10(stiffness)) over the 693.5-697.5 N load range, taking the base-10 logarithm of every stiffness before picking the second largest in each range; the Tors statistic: 6.24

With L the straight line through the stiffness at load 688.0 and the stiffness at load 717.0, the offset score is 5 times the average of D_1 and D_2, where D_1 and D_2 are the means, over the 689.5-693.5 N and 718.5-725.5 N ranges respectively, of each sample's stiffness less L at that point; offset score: 241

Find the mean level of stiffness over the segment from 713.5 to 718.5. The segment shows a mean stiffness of 120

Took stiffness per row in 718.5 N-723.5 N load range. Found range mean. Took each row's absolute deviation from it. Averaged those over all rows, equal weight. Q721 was 14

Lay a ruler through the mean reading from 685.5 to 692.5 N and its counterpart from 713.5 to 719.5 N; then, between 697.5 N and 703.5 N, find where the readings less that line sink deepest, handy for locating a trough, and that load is 703.0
